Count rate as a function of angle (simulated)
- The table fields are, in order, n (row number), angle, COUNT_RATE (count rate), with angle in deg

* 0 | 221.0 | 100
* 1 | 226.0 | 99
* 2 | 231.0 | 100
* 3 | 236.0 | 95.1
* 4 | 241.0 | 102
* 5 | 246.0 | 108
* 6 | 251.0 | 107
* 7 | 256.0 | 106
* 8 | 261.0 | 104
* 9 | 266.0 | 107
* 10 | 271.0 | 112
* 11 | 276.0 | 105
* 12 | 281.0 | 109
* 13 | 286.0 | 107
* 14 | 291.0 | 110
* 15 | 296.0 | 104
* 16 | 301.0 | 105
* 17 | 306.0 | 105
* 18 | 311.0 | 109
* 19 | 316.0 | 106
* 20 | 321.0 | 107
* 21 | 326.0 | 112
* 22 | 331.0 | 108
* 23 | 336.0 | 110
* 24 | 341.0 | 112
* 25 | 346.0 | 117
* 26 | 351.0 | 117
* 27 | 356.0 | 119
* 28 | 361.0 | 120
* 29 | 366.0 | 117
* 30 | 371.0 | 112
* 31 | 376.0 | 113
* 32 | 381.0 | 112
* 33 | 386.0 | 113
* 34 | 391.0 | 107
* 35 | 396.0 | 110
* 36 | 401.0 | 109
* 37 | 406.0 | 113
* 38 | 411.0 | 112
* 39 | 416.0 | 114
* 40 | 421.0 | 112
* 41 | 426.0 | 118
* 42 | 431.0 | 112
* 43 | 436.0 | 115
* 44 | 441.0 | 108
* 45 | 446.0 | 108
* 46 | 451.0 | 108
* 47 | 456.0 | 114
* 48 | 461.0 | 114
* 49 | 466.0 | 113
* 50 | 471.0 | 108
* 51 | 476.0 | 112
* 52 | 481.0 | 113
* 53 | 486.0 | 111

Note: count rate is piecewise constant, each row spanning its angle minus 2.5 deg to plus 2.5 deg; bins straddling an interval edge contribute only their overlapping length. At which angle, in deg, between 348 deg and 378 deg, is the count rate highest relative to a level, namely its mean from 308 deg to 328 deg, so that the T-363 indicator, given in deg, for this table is 361.0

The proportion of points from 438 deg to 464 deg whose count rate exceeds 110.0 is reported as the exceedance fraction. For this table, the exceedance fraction 0.40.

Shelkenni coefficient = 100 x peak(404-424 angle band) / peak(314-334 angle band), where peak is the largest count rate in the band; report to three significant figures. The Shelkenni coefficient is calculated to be 102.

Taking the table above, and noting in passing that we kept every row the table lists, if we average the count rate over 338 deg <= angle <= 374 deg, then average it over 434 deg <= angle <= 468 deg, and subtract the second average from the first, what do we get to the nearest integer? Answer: 5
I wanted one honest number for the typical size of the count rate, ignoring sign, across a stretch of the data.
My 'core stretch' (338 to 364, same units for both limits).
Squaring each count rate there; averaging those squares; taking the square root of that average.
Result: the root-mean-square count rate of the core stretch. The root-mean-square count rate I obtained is 117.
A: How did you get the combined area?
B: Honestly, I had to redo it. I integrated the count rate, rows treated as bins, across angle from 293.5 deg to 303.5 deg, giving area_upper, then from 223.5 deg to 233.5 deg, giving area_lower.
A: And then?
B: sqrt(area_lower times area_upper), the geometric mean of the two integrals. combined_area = 1020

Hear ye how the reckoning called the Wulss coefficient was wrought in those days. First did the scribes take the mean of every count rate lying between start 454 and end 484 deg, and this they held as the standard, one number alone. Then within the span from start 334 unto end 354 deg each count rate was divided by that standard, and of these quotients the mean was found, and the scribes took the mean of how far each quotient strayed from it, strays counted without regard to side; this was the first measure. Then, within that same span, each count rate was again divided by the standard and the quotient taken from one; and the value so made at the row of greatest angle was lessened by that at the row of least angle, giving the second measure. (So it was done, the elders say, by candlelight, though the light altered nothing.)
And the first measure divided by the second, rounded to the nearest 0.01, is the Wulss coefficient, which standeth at -0.43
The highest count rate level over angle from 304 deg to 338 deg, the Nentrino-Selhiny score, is 112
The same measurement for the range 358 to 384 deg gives 120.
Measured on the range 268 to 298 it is 112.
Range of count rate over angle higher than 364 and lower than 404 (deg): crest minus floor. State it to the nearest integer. 10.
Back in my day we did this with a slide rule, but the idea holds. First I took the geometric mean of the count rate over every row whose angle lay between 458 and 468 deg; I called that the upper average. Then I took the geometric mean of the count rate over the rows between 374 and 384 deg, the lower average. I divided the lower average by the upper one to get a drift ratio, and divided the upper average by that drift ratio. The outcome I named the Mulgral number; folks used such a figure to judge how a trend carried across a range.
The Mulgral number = 115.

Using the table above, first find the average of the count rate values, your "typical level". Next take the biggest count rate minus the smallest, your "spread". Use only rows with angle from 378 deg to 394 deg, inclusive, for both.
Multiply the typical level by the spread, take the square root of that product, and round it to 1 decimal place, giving 25.8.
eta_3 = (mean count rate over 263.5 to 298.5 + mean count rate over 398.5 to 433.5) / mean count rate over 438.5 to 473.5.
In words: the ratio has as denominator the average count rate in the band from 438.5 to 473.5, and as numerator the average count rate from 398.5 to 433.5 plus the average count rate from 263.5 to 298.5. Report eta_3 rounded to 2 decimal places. 2.00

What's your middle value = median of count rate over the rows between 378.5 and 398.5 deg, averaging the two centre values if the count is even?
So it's 111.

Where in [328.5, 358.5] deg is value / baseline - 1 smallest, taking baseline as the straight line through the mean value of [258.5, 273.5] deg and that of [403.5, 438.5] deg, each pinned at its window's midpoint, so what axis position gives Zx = 331.0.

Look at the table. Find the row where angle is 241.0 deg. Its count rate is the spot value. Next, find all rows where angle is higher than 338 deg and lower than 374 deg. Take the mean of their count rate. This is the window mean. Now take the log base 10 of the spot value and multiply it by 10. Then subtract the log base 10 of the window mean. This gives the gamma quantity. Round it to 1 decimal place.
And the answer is 18.0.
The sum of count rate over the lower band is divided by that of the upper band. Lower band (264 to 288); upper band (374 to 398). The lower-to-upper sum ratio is 0.97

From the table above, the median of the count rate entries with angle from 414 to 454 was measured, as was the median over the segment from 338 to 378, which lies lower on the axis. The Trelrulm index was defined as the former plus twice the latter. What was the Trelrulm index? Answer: 346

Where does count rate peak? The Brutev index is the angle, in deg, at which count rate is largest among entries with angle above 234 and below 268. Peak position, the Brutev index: 246.0 deg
